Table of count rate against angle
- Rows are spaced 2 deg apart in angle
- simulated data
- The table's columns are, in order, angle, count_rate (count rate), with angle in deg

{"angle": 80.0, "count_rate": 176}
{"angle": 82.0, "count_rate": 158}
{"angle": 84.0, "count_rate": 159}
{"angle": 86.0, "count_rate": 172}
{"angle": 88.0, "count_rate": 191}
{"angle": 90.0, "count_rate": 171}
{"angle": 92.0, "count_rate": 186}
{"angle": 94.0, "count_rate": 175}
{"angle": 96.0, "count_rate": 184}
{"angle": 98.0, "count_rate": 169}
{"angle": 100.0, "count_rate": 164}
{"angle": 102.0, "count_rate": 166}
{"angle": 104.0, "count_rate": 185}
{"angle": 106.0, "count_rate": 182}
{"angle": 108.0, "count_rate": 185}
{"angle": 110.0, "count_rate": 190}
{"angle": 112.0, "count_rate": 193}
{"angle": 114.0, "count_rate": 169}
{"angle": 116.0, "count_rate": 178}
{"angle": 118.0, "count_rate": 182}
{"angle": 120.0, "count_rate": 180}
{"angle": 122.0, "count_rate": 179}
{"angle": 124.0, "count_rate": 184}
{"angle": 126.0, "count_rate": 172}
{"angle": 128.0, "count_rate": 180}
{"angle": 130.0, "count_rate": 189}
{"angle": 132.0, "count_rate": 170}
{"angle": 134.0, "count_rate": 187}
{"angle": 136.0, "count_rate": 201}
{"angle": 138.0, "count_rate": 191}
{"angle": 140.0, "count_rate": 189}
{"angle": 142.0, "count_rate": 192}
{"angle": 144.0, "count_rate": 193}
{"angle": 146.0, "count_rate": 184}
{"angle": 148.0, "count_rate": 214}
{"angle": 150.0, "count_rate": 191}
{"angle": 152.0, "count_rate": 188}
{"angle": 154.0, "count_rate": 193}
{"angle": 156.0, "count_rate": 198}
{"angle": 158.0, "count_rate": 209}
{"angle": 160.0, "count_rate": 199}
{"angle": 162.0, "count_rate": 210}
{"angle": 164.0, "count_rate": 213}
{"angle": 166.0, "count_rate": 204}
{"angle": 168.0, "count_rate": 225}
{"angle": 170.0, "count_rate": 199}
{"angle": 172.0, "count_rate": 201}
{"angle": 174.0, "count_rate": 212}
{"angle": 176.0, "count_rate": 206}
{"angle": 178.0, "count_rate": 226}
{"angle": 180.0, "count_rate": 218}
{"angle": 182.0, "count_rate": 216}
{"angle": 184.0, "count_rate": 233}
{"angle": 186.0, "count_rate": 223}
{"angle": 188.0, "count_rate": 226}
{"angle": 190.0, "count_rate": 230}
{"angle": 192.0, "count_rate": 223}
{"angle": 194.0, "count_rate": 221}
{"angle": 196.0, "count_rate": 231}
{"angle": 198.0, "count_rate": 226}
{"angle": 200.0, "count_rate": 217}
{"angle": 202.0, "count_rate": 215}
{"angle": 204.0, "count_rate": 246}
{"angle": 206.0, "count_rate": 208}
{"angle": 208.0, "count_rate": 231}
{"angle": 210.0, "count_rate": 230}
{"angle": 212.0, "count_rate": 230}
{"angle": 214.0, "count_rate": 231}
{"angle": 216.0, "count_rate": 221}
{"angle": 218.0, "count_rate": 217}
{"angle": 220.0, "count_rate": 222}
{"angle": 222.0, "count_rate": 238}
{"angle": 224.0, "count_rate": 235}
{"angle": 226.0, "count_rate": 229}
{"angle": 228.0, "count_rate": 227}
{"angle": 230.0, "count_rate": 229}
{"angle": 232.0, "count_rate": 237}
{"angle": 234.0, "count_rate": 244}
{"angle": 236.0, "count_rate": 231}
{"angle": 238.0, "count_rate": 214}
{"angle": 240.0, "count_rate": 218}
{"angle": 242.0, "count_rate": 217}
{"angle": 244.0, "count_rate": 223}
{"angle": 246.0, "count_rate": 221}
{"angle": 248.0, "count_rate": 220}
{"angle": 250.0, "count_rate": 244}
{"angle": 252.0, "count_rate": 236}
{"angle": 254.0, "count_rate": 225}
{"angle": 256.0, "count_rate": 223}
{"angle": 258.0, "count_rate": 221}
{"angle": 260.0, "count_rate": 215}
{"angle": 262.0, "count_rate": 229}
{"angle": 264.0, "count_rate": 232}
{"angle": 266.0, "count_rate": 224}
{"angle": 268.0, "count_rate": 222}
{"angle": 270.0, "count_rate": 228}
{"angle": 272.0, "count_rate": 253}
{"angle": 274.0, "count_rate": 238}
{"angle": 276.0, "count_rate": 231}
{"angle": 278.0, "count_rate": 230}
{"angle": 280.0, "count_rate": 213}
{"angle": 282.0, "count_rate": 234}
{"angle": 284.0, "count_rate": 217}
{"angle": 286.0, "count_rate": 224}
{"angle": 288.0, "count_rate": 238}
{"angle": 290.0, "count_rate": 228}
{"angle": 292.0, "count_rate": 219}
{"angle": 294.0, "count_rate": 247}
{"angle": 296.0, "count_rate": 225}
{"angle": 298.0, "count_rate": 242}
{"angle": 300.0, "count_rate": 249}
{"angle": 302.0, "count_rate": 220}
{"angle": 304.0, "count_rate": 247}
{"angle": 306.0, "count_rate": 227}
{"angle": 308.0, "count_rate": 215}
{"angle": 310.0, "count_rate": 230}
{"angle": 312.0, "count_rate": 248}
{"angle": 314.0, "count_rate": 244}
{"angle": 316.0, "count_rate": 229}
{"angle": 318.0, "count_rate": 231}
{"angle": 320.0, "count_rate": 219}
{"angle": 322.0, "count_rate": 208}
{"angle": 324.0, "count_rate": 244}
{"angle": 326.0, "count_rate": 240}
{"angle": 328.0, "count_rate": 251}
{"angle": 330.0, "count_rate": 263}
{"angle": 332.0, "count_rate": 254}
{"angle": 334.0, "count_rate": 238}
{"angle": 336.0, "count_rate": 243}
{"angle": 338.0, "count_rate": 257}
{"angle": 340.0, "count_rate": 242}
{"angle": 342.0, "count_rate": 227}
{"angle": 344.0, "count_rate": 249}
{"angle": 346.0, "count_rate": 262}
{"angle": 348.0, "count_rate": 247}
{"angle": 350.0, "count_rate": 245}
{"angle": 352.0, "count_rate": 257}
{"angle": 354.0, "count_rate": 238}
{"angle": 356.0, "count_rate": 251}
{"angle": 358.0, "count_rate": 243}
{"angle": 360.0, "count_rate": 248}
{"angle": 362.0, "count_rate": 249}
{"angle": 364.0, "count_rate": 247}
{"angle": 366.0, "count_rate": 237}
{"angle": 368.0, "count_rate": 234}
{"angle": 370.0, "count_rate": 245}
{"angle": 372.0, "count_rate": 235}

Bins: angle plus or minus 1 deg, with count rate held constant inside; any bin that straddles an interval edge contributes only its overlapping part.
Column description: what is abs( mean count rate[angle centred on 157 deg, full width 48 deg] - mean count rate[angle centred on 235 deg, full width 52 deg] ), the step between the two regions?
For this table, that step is 25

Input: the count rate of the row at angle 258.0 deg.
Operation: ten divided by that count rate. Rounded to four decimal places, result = 0.0452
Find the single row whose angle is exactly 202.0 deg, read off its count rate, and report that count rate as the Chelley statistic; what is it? 215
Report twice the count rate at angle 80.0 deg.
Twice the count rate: 352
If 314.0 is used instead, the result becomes 488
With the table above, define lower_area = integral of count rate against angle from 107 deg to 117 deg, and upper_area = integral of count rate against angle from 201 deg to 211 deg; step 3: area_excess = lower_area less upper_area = -430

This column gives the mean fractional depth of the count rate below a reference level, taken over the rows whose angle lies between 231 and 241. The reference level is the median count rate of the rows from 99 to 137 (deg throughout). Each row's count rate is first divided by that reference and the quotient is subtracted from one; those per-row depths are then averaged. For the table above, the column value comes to -0.26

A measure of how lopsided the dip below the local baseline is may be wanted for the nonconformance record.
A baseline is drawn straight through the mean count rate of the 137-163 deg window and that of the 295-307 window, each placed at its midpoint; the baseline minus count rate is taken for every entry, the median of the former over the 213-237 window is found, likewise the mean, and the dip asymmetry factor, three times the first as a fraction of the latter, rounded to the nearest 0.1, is 2.7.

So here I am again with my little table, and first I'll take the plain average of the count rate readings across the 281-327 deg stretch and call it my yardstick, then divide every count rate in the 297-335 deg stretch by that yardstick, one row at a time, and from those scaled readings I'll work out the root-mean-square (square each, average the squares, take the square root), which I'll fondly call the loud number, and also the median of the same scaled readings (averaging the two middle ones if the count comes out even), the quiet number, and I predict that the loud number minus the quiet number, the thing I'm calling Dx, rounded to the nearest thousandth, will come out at -0.012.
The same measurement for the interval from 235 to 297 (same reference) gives 0.010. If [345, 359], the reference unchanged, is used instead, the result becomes 0.009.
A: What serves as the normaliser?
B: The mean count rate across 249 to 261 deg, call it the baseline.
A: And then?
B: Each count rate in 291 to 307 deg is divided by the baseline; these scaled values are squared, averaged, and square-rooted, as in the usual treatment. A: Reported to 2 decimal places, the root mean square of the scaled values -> 1.03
